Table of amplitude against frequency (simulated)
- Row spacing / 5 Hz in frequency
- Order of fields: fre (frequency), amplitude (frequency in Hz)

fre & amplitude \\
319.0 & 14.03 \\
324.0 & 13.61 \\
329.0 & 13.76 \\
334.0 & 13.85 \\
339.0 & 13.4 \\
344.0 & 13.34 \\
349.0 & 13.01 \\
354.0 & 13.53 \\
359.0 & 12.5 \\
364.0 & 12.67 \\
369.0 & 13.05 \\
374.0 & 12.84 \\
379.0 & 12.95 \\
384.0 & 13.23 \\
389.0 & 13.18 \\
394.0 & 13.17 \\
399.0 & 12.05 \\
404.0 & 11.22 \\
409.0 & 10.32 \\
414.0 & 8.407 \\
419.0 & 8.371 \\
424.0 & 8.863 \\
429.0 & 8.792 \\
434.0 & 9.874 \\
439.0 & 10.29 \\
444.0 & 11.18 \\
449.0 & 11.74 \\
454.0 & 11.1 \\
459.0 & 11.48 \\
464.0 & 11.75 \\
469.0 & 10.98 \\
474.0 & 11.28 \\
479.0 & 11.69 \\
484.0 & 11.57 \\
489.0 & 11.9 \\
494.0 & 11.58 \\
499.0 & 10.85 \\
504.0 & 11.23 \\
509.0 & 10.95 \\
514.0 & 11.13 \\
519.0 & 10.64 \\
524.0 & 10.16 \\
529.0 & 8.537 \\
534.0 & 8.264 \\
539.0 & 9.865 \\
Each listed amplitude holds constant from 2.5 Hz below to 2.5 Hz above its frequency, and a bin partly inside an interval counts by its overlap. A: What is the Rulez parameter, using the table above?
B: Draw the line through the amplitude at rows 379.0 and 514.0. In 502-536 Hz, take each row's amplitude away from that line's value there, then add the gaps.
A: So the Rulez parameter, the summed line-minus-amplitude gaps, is 6.5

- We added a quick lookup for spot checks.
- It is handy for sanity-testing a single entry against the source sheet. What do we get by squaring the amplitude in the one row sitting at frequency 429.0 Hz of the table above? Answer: 77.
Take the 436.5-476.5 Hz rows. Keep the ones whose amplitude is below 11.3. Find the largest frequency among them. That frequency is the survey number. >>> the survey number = 474.0 Hz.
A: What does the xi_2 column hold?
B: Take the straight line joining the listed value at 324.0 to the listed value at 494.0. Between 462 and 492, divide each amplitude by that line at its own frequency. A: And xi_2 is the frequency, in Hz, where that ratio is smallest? 469.0 Hz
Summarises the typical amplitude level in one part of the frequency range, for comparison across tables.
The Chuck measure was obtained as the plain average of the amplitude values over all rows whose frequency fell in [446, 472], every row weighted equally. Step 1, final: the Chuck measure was 11.4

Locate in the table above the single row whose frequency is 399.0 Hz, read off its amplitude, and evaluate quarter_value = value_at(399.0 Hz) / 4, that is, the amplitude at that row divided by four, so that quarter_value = 3.0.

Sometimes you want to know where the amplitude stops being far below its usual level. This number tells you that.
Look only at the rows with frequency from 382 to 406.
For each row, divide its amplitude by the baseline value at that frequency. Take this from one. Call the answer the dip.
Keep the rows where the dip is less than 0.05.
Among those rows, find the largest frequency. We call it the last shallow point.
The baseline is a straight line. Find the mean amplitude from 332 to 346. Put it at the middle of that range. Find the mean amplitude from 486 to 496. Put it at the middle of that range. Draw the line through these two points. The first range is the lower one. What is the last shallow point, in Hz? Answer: 394.0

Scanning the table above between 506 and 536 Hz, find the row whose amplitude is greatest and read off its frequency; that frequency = 514.0 Hz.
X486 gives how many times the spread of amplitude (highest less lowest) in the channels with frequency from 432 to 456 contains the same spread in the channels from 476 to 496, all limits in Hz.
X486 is 6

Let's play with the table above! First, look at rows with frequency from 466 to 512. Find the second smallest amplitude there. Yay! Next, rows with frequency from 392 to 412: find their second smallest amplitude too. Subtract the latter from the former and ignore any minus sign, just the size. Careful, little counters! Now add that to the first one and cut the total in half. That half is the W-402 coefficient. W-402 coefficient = 5.61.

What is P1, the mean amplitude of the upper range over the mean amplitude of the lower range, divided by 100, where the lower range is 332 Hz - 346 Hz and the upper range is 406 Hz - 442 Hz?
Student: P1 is 0.0069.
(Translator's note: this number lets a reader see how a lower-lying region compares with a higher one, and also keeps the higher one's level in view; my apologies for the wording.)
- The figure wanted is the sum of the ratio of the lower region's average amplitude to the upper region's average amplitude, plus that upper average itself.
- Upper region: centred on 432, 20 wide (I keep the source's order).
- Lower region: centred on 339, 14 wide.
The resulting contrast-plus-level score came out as 10.9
